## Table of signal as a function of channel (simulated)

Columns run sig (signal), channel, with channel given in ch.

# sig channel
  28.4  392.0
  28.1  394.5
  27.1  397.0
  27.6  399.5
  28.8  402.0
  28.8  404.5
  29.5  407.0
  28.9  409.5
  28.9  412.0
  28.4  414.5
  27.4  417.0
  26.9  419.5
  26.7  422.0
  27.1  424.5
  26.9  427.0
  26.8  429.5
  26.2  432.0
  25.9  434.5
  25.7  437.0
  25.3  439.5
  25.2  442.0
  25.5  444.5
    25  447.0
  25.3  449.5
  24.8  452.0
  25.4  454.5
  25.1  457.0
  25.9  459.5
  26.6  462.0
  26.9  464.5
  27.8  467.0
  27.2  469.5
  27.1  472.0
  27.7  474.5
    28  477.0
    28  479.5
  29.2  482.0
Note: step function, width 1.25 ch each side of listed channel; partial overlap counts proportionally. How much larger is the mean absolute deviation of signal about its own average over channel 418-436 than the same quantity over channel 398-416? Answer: -0.1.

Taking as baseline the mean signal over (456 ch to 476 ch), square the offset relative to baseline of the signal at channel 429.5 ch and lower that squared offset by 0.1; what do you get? -0.1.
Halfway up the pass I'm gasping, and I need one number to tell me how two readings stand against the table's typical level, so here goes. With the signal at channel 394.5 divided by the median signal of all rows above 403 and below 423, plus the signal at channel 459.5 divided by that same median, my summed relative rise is 1.89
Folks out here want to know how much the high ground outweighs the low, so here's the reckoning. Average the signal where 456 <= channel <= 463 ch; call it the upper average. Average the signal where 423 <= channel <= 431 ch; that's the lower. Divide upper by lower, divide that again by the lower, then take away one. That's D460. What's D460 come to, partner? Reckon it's -0.964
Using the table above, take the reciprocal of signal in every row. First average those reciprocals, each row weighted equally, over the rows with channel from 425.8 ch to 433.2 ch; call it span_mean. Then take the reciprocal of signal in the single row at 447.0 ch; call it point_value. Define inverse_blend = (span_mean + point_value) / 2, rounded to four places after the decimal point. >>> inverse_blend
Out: 0.0388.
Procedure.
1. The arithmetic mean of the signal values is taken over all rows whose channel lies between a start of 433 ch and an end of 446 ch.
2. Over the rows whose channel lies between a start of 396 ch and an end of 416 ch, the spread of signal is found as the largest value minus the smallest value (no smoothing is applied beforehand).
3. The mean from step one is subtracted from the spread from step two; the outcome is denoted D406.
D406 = -23.1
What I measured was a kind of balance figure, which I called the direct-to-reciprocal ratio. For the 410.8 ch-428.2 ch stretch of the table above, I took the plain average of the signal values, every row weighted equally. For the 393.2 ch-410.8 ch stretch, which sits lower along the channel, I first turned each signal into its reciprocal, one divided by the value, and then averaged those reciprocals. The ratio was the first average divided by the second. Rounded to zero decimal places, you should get 780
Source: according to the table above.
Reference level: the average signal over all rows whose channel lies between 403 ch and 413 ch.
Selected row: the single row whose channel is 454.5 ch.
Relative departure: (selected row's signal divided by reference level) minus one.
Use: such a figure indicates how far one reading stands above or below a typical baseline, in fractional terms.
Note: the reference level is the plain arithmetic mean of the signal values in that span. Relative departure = -0.125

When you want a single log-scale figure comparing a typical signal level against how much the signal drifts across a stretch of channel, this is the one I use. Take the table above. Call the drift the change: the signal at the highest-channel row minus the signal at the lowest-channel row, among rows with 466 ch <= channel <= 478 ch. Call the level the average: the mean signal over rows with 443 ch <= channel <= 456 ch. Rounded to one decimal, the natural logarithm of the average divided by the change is 4.8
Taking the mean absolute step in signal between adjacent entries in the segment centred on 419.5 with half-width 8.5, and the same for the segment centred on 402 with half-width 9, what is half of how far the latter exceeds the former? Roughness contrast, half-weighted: 0.10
